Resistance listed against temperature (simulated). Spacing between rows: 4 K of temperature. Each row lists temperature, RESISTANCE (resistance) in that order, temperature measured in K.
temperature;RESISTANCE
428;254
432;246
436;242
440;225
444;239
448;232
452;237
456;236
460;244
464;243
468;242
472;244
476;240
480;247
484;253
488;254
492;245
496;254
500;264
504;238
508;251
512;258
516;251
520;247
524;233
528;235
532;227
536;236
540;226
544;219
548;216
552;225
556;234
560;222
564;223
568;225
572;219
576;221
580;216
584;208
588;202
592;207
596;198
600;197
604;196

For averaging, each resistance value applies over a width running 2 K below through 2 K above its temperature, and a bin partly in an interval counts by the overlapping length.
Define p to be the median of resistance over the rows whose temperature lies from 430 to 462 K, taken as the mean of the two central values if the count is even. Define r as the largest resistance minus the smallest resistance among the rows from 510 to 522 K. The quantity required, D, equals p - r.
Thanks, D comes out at 227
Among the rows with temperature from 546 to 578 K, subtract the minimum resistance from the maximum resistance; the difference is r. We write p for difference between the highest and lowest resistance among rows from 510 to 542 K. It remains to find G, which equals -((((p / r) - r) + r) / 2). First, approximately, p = 32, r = 18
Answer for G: -0.89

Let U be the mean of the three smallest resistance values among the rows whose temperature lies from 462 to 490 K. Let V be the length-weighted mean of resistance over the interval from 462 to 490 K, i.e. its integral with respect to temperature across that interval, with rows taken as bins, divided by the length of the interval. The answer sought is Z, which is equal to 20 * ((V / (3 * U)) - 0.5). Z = -3.210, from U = 242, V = 246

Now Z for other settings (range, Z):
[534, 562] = -3.138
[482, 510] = -3.153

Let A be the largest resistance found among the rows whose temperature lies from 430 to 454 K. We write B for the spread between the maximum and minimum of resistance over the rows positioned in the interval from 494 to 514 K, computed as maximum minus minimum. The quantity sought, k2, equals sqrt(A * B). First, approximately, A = 246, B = 26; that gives 80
